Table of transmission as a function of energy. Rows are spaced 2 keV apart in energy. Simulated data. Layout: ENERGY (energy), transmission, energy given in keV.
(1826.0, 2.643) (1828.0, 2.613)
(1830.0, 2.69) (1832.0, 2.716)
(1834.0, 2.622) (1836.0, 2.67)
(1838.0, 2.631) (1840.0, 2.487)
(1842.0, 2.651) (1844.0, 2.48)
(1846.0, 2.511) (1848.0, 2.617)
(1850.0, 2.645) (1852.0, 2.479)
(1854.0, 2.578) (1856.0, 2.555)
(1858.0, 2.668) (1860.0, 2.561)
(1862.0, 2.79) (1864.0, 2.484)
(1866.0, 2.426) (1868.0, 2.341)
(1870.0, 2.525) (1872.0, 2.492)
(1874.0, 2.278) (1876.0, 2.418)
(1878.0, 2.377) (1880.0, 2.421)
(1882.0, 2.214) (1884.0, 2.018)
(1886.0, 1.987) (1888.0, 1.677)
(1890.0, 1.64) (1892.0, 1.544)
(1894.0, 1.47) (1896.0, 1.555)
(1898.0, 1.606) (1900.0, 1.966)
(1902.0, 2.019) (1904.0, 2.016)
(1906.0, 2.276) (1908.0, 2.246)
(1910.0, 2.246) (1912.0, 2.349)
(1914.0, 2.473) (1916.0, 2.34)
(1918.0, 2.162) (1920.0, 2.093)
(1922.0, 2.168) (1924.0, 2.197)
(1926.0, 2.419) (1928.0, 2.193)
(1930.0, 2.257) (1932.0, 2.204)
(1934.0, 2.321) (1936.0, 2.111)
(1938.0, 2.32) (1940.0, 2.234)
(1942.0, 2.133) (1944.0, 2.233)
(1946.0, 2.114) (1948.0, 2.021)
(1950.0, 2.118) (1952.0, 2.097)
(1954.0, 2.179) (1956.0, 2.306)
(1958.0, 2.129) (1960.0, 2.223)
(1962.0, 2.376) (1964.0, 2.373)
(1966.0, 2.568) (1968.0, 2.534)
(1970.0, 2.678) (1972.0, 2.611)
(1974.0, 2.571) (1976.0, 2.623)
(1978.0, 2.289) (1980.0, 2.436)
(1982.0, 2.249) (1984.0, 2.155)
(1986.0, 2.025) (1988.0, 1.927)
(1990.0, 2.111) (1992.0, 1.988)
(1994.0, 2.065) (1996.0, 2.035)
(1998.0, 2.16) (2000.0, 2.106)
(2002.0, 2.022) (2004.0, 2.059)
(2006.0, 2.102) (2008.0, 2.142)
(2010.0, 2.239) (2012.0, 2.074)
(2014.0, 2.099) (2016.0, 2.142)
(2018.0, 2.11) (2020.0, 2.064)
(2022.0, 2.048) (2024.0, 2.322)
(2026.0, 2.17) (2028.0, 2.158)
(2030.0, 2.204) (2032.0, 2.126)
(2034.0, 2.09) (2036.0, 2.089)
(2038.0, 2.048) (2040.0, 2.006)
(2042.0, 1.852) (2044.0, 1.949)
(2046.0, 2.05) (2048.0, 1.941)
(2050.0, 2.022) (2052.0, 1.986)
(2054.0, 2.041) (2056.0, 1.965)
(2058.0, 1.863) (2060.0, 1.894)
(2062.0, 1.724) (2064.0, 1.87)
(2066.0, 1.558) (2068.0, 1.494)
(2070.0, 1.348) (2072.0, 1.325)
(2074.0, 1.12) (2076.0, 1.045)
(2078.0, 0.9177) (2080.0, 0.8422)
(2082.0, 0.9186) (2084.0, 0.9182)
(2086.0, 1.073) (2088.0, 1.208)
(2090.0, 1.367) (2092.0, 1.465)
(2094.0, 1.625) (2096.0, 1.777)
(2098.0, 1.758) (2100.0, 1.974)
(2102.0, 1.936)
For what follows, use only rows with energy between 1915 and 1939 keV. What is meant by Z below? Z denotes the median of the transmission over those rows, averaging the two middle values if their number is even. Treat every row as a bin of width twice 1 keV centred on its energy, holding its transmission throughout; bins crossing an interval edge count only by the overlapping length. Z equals 2.2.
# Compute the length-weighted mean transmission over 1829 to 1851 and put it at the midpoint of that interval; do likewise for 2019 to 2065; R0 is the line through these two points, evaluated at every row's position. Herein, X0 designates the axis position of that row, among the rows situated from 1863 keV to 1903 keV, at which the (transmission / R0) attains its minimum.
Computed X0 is 1894.0 keV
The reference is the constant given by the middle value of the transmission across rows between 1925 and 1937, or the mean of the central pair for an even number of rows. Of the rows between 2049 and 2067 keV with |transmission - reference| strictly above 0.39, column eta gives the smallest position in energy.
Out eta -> 2062.0 keV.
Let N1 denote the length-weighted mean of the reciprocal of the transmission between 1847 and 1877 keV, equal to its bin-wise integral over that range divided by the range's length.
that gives 0.40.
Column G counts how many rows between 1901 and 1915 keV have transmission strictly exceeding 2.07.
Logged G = 5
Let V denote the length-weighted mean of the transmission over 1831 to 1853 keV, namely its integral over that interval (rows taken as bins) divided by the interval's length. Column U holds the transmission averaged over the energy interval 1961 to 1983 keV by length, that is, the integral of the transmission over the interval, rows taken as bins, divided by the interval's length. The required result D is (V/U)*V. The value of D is 2.7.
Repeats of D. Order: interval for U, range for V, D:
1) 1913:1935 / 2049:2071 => 1.4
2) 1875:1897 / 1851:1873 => 3.3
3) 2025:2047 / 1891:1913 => 1.8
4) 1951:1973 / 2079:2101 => 0.8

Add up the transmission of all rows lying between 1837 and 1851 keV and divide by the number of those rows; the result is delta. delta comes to 2.57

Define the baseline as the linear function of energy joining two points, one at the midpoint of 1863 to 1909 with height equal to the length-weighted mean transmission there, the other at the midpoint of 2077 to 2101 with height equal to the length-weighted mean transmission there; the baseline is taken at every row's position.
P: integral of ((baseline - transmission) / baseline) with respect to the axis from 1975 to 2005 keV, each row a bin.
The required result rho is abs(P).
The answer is 8.0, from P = -8.0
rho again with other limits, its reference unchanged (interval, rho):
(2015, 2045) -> 10.7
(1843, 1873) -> 4.8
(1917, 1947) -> 4.7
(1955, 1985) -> 10.8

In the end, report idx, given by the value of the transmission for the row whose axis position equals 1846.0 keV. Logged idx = 2.511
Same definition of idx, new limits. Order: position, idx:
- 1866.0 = 2.426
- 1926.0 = 2.419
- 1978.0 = 2.289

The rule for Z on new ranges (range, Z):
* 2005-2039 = 2.1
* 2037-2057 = 2.0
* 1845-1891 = 2.5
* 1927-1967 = 2.2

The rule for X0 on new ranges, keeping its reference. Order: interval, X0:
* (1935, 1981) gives 1948.0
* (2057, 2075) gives 2074.0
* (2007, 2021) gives 2012.0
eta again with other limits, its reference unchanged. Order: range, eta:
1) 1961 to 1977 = 1970.0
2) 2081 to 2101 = 2082.0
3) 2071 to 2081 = 2072.0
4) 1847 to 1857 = 1850.0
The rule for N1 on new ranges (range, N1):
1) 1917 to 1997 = 0.45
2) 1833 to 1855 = 0.39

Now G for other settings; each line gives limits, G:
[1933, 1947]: 7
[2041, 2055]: 0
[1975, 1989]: 5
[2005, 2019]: 7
